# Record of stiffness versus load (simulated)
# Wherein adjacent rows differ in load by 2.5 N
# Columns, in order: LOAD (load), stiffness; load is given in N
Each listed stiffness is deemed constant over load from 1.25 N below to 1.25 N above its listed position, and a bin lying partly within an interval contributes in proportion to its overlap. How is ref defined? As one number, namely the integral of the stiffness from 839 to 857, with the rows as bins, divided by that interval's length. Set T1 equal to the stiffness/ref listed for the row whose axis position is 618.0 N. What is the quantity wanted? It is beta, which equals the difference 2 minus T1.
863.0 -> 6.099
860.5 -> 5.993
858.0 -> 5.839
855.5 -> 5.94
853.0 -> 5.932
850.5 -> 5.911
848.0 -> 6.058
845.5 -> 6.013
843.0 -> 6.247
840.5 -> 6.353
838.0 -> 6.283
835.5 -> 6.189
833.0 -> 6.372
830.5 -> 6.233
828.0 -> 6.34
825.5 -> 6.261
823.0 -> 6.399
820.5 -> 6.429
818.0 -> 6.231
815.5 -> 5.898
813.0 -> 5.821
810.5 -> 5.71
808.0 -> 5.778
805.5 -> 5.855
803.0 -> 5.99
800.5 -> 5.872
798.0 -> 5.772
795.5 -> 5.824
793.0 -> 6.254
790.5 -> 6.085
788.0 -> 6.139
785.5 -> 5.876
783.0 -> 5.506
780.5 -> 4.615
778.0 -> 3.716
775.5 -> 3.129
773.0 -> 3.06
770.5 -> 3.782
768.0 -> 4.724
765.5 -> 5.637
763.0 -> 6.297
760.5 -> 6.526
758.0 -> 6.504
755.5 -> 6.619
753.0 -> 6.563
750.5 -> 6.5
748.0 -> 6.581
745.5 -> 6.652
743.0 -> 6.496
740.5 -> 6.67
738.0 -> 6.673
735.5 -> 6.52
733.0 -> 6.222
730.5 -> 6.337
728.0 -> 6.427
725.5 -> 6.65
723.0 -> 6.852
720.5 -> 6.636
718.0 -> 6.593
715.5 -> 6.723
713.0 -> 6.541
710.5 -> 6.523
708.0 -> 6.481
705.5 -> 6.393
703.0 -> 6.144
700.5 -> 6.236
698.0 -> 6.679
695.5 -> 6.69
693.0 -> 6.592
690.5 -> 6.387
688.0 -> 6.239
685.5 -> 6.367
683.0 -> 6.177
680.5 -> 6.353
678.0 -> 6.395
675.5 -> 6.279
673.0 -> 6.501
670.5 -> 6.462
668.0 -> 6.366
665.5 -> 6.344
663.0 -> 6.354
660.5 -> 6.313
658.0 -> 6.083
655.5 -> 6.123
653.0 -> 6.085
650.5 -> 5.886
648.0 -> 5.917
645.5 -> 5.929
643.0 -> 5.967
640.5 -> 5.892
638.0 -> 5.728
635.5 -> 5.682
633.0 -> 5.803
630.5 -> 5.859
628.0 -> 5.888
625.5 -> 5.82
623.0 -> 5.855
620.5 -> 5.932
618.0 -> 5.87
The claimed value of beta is 1.03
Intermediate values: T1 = 0.97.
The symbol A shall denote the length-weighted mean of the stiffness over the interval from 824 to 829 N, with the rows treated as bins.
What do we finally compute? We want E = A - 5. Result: 1.30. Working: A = 6.30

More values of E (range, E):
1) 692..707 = 1.45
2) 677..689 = 1.31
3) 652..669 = 1.24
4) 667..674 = 1.44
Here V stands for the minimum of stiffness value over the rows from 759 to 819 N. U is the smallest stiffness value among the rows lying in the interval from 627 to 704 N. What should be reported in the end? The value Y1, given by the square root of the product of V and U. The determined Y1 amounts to 4.17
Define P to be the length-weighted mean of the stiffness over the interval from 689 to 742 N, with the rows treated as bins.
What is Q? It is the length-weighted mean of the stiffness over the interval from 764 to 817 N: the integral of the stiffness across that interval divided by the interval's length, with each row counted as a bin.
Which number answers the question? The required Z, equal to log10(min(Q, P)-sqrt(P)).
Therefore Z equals 0.44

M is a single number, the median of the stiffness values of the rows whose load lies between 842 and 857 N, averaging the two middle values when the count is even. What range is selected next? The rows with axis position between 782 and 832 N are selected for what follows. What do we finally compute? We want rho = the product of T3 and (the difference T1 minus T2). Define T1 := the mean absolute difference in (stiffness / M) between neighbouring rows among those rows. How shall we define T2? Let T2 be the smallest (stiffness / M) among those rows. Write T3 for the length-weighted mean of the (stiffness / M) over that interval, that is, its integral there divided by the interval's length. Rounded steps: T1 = 0.026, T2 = 0.92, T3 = 1.01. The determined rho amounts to -0.90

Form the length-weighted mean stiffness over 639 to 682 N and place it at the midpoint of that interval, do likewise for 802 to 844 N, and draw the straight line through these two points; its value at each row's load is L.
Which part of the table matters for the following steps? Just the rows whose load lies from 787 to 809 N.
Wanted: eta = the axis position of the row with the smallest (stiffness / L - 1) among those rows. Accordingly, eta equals 798.0 N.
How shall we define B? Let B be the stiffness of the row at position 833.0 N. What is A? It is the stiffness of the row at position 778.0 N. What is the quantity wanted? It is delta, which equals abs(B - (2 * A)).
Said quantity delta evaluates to 1.1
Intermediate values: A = 3.716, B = 6.372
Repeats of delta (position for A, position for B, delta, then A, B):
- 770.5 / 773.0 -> 4.5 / 3.782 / 3.06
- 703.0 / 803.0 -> 6.3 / 6.144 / 5.99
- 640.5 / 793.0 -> 5.5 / 5.892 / 6.254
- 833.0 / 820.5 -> 6.3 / 6.372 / 6.429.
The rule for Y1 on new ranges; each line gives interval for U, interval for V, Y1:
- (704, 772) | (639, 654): 4.72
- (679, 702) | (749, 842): 4.35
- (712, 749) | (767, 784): 4.36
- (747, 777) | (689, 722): 4.34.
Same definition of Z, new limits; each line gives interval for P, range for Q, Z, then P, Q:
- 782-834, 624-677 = 0.55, 6.0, 6.1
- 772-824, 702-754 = 0.50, 5.5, 6.5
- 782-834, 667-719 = 0.55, 6.0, 6.4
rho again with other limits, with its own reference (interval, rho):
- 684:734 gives -1.09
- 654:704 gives -1.06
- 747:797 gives -0.41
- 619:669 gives -0.94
